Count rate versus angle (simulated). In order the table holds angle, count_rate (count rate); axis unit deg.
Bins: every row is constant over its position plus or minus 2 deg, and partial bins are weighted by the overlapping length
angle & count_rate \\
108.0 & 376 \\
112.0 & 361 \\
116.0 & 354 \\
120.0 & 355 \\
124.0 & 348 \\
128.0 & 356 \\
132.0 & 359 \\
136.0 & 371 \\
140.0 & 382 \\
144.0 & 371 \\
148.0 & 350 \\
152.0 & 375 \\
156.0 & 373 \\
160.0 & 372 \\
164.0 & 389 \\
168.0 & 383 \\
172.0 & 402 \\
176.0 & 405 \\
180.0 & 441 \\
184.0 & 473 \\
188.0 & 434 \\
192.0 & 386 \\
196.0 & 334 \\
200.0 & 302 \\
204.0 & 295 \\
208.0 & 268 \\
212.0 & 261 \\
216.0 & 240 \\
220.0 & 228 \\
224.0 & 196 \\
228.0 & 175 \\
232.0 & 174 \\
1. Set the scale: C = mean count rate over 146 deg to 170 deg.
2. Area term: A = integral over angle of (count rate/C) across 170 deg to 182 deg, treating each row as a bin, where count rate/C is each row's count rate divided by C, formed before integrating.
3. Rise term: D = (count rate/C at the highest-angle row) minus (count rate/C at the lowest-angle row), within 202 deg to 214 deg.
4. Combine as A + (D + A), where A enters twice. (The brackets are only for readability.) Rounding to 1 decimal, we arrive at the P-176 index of 26.6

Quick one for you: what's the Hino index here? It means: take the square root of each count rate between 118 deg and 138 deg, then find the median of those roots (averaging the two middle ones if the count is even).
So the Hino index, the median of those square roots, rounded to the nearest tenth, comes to 18.9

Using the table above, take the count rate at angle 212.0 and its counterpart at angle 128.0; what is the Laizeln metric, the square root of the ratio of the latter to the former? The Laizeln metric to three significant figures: 1.17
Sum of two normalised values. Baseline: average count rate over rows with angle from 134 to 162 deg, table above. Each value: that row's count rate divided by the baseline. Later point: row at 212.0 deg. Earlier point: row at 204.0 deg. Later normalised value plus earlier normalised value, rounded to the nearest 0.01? 1.50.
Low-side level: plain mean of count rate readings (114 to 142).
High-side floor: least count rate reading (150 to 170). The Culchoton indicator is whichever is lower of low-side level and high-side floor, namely 361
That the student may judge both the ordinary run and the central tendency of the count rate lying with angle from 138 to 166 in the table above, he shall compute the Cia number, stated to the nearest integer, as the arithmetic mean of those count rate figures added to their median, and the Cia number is 746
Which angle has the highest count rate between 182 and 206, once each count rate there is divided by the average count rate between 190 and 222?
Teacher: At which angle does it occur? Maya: 184.0 deg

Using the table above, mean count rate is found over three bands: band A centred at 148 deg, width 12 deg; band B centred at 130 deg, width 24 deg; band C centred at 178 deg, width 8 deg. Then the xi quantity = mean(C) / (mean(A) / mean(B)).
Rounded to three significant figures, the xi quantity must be 419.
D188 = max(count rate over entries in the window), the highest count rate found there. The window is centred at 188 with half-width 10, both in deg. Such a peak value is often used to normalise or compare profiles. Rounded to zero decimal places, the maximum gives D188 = 473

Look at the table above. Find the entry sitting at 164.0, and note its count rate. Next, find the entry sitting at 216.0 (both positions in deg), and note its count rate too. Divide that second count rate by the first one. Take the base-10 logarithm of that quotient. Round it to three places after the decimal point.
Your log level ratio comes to -0.210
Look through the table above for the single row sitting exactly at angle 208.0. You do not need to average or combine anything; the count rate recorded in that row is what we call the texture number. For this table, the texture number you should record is 268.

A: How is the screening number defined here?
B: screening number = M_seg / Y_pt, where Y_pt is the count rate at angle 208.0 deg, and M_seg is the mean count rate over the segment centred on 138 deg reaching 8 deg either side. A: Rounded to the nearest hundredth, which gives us 1.38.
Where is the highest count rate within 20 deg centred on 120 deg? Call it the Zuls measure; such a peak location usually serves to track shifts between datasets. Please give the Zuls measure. 112.0 deg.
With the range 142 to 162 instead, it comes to 152.0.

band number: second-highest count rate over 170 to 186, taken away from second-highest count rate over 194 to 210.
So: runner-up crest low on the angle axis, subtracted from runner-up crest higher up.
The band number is -139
